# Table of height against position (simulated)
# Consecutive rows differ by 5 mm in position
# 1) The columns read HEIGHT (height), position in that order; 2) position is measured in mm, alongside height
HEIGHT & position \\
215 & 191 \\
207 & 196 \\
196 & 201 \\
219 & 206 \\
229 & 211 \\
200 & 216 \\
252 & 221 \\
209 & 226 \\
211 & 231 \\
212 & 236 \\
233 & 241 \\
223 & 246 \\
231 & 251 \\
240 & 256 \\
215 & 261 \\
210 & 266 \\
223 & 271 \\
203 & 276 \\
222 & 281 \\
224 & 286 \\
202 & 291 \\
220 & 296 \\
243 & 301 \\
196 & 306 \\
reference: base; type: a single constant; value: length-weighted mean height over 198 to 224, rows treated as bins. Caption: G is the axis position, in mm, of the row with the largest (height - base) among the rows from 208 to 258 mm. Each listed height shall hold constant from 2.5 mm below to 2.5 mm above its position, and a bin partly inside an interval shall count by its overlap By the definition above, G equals 221 mm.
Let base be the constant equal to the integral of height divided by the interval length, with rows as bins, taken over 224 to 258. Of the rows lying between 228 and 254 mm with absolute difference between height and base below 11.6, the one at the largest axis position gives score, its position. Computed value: 251 mm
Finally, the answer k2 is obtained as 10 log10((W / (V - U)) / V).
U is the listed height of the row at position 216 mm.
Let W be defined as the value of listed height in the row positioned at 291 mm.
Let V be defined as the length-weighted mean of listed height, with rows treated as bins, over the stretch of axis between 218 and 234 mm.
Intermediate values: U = 200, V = 223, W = 202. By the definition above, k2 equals -14.0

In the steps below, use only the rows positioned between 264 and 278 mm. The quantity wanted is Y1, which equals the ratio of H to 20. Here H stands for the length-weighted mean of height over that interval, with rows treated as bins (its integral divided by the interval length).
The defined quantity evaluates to 10.6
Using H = 212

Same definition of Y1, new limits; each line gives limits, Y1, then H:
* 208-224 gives 11.3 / 226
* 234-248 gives 11.2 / 223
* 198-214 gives 10.7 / 214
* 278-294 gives 10.8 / 216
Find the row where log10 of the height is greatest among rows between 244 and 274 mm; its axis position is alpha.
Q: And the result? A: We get 256 mm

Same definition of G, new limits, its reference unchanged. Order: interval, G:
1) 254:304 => 301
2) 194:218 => 211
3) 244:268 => 256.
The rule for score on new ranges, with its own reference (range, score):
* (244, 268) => 261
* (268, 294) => 286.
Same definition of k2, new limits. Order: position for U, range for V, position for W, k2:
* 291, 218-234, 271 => -13.2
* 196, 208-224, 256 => -12.6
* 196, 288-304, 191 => -11.6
